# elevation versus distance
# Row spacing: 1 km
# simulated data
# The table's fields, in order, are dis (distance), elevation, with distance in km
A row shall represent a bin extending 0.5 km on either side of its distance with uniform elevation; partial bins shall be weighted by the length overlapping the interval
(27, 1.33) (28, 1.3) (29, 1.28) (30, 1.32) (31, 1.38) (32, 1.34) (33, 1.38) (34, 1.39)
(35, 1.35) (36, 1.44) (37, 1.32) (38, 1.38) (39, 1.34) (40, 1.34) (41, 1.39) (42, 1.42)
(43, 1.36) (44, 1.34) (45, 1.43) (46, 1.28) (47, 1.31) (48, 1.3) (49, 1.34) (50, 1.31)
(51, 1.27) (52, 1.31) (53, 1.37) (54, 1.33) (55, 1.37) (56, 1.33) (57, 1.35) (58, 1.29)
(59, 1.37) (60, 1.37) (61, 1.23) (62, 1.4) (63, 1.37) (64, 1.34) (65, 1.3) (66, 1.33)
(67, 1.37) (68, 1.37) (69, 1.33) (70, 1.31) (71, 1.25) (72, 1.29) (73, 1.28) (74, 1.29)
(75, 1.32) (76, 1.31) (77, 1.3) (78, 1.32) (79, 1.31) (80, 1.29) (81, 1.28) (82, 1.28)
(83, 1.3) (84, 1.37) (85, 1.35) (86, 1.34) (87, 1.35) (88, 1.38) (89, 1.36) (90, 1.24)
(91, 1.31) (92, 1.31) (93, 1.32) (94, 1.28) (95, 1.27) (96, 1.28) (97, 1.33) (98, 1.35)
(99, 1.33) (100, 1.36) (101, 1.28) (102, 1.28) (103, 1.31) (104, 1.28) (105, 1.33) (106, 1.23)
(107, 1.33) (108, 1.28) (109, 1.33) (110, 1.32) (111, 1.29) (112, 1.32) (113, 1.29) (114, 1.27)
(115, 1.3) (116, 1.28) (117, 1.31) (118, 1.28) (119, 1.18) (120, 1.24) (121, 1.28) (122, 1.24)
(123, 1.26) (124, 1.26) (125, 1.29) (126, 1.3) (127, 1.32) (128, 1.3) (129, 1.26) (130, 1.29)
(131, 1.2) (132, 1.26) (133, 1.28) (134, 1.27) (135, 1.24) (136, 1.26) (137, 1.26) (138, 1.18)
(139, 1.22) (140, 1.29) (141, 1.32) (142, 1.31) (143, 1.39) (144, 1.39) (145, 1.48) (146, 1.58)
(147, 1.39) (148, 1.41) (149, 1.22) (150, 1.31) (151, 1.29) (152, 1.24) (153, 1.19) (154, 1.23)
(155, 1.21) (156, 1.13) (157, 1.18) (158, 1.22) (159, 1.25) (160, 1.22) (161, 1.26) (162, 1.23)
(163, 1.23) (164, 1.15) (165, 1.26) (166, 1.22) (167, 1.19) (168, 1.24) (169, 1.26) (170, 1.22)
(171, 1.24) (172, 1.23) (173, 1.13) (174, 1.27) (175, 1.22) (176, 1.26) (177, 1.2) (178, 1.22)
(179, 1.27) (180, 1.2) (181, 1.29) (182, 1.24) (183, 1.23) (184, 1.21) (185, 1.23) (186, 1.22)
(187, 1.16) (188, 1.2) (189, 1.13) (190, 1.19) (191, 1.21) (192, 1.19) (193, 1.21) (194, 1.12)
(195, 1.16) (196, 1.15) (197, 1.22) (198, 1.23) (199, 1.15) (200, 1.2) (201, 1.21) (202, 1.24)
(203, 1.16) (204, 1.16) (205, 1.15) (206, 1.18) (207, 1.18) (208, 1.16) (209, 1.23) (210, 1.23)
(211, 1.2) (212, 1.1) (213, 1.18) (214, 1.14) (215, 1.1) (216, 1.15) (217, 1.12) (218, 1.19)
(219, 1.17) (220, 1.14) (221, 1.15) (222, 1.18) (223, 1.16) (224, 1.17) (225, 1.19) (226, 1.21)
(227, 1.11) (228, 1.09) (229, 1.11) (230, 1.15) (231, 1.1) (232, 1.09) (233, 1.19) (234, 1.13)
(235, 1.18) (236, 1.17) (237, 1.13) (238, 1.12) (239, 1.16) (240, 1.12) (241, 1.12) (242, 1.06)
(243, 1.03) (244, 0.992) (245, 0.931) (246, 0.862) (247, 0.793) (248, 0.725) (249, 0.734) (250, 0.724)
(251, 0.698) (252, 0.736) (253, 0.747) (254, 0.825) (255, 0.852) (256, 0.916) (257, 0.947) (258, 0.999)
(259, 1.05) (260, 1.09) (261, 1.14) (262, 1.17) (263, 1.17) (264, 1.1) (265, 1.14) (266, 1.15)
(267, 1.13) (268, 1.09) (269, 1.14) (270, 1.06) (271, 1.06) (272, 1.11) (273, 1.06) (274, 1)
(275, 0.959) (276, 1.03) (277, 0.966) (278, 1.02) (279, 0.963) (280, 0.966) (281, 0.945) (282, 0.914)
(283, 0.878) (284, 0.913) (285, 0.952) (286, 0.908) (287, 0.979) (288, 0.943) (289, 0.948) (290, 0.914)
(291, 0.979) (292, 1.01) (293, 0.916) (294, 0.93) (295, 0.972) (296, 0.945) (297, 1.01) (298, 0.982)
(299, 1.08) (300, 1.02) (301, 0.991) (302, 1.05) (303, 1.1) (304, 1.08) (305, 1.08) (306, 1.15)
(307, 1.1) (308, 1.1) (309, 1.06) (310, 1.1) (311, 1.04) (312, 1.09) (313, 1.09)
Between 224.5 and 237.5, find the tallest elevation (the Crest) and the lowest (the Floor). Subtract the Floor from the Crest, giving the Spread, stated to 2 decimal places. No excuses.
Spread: 0.12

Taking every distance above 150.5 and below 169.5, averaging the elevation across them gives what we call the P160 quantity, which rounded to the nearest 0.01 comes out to 1.22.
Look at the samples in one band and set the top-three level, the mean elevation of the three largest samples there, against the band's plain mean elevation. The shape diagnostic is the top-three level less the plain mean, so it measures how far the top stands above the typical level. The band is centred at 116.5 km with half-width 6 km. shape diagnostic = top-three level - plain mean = 0.037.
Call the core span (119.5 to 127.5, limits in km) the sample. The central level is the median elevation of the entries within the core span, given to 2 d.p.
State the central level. 1.27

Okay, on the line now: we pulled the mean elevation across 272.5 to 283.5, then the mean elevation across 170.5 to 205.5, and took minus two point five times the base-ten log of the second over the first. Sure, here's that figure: -0.23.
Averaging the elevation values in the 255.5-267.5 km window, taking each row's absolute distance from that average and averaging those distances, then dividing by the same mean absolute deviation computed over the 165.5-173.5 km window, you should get 2.5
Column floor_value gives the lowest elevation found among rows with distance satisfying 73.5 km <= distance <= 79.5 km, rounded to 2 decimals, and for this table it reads 1.29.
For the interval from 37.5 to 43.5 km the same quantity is 1.34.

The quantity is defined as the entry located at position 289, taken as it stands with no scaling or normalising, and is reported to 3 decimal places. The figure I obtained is 0.948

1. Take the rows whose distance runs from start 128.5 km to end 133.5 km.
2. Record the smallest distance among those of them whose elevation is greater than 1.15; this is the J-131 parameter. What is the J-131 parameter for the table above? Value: 129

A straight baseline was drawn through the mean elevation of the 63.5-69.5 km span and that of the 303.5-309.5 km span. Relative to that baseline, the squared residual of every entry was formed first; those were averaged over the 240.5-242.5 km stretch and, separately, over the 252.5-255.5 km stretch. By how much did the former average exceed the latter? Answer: -0.11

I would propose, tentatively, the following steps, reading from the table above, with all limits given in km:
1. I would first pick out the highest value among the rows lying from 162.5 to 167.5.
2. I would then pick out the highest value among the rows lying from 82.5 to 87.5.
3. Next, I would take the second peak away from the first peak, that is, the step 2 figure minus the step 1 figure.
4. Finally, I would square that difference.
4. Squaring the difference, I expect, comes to 0.012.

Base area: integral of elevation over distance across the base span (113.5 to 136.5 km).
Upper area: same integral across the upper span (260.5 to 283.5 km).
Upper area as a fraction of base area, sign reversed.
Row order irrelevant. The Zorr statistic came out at -0.83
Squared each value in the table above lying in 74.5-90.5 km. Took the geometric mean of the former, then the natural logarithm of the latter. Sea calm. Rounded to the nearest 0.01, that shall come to 0.55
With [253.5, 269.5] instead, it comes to 0.10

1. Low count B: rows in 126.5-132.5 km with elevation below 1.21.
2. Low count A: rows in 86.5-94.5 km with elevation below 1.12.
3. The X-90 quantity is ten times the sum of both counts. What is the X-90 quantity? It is 10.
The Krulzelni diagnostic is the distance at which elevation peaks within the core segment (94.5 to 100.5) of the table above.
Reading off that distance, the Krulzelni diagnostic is 100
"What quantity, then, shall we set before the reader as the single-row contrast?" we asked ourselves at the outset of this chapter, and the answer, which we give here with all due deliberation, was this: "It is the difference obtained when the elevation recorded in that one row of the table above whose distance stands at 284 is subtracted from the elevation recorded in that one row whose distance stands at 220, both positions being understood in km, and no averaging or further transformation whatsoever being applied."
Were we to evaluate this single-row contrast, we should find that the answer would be 0.2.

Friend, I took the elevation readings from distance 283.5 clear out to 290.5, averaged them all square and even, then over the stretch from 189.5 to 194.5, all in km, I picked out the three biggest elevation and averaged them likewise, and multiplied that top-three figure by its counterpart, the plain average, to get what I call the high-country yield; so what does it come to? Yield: 1.1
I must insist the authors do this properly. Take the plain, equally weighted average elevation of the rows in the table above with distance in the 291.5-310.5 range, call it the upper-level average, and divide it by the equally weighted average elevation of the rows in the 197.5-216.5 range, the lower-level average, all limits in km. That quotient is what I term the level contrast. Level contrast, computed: 0.88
